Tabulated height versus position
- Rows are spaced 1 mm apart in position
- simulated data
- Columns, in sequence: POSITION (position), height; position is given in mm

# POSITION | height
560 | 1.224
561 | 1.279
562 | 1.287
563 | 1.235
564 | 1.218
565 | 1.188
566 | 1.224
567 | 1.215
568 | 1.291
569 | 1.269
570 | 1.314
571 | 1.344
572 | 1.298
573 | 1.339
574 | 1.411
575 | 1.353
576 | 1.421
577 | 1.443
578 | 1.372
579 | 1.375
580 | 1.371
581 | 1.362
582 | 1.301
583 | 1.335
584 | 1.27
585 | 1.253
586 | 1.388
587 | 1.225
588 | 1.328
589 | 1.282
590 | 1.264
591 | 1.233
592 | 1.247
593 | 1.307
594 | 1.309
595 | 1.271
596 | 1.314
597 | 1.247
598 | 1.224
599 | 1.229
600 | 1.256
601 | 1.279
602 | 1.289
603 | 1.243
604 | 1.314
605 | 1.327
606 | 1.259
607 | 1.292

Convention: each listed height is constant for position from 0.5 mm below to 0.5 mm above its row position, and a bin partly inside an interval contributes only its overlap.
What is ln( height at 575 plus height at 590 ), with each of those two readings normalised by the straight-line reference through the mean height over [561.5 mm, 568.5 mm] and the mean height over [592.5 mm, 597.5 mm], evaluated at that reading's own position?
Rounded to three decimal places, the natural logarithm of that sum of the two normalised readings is 0.725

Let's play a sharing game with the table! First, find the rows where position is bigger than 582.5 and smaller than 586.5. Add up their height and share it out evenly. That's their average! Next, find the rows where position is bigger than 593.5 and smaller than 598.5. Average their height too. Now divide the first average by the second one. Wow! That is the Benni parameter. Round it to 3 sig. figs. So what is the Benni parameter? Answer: 1.03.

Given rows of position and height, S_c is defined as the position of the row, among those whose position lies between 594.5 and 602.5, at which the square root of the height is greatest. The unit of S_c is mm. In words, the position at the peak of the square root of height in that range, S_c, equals 596 mm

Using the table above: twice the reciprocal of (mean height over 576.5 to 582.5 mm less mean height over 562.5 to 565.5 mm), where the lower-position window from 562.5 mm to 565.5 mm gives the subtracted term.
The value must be 13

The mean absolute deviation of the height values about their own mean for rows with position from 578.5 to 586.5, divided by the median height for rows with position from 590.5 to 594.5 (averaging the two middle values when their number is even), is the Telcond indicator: 0.034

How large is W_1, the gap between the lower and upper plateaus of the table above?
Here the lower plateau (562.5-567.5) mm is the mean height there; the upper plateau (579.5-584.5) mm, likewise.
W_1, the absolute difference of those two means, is 0.112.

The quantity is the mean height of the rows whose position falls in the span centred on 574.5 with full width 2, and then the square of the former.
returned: 1.91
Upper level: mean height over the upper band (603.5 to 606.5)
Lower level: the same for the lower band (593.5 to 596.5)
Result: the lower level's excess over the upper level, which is -0.002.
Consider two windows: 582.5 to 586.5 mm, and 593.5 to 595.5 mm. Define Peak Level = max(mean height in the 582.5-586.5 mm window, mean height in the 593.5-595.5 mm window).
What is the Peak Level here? 1.31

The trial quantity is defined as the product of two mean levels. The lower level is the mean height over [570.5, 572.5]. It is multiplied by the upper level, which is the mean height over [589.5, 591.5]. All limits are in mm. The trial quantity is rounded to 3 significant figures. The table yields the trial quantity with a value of 1.65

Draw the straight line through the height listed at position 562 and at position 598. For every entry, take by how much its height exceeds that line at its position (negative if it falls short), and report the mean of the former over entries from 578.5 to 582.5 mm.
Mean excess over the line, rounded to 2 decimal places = 0.10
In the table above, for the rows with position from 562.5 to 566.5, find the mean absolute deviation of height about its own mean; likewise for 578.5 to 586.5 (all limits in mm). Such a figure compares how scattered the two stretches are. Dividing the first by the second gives 0.3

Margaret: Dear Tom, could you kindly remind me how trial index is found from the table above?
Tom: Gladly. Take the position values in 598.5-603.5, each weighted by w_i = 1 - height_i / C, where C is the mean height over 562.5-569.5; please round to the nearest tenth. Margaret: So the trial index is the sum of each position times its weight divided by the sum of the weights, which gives 601.5 mm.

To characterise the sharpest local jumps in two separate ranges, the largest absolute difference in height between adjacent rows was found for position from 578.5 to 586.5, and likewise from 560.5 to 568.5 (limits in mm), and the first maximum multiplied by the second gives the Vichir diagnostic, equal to 0.010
